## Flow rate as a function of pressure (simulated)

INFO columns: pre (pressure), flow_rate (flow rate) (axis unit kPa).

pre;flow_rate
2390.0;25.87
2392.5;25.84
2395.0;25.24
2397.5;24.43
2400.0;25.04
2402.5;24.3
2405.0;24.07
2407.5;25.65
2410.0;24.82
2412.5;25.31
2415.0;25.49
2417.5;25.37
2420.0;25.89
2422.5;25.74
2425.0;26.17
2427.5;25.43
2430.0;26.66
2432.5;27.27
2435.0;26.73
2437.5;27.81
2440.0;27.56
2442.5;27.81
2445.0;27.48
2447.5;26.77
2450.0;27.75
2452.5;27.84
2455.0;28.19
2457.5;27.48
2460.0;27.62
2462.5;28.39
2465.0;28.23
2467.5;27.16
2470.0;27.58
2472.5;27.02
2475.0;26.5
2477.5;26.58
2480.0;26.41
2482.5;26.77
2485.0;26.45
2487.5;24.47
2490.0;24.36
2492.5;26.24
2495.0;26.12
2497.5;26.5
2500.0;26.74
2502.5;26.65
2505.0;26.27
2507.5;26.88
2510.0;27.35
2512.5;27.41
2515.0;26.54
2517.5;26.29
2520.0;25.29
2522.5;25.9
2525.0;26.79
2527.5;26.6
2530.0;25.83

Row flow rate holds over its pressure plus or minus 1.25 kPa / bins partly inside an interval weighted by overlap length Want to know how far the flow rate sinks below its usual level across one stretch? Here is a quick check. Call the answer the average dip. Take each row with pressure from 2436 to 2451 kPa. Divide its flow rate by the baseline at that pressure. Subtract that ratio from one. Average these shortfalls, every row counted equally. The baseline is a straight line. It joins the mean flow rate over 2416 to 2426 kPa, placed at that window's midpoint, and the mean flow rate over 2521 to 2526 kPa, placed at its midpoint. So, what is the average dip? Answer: -0.06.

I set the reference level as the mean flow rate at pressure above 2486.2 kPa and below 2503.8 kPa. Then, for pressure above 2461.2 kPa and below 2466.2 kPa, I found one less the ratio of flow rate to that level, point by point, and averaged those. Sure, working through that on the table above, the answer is -0.094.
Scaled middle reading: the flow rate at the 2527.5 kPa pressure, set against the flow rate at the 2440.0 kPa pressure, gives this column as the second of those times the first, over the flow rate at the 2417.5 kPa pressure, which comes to 28.9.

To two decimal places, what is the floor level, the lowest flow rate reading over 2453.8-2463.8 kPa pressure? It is 27.48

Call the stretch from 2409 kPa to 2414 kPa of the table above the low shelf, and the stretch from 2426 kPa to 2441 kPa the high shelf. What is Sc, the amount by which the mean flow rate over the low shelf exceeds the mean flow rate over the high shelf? -1.8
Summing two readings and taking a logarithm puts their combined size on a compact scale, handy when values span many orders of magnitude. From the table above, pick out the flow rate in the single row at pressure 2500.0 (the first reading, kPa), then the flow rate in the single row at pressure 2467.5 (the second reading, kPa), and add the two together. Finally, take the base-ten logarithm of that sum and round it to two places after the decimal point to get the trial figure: 1.73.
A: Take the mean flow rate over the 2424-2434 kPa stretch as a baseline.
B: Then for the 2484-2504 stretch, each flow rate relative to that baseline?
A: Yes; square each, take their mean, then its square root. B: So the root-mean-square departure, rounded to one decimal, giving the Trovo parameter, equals 1.0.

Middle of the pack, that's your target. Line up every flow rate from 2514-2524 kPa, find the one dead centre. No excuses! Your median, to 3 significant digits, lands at 26.1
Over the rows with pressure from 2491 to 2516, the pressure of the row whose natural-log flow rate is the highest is 2512.5 kPa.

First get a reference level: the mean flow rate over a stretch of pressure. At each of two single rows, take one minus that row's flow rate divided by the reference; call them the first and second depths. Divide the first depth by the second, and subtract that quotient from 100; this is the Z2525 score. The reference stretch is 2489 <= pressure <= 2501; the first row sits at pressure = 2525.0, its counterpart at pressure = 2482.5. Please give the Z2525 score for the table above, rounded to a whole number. 99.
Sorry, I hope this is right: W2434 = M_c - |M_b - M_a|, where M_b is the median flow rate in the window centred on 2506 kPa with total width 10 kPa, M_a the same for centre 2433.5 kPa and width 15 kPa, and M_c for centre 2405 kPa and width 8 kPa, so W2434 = 24.1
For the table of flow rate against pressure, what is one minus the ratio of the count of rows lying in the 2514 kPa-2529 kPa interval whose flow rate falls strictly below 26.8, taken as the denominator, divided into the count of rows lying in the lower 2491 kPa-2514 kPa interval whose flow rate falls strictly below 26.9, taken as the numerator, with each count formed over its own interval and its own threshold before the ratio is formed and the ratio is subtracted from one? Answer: -0.2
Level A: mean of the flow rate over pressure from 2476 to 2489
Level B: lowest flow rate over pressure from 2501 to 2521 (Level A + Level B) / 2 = 25.7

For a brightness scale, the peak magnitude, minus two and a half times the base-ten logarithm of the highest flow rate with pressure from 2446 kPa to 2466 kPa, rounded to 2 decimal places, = -3.63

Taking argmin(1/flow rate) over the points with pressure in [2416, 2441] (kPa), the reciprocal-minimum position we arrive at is 2437.5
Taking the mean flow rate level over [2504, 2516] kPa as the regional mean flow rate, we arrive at 26.9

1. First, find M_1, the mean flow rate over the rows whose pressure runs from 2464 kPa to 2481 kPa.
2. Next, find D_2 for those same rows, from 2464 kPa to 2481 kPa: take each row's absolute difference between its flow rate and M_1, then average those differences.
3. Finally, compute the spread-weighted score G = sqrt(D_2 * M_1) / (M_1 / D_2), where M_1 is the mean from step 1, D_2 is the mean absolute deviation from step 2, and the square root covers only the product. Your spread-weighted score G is 0.069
